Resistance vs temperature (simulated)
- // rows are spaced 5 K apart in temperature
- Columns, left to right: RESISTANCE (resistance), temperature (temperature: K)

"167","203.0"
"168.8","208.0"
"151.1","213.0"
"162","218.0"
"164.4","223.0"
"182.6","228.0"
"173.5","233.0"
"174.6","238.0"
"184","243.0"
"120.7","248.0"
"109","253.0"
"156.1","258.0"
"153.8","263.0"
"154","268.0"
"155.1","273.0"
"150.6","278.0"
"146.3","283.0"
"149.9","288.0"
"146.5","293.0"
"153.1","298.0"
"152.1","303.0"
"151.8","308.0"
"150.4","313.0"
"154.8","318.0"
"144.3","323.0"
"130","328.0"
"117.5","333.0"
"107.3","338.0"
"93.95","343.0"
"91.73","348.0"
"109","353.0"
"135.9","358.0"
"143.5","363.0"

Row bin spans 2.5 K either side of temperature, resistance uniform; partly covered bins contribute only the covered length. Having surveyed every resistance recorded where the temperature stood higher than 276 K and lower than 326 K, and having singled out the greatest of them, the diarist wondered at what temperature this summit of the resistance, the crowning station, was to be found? 318.0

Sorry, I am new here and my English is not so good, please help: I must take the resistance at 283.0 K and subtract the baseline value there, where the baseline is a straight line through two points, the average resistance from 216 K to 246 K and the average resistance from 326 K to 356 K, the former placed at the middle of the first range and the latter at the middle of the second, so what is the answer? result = 4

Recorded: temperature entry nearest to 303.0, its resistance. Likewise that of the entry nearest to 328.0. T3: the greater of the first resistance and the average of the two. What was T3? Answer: 152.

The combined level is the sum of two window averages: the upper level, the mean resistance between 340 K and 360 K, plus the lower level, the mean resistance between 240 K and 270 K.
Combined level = 254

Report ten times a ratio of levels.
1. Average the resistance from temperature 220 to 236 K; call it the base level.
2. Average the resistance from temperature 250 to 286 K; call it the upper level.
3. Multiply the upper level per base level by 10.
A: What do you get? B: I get 8.44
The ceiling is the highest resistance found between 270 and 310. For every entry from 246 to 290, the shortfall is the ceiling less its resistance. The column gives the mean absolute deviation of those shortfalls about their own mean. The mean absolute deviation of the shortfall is 12.9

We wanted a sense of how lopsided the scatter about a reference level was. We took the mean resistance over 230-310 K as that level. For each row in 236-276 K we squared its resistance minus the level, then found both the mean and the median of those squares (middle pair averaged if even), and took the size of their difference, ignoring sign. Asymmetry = 284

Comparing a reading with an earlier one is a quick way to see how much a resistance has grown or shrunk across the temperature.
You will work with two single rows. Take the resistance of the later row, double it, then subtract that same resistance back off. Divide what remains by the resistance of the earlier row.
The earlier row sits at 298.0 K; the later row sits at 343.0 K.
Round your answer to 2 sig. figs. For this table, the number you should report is 0.61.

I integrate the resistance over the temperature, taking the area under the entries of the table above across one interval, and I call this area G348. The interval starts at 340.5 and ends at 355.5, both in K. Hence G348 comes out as 1473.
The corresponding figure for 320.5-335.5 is 1959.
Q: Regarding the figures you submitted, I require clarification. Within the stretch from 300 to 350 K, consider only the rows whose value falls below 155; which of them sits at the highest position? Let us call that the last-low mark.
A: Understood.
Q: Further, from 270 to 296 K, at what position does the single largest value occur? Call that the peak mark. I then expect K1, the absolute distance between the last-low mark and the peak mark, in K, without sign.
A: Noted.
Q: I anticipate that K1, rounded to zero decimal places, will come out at 75 K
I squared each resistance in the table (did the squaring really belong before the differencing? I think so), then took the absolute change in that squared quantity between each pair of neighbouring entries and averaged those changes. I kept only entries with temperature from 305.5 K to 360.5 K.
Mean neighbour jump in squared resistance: 2737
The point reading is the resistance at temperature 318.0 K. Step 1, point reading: 154.8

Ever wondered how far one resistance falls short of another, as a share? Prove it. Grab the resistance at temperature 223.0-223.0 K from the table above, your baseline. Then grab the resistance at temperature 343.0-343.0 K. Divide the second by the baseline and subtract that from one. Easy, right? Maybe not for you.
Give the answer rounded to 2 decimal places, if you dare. 0.43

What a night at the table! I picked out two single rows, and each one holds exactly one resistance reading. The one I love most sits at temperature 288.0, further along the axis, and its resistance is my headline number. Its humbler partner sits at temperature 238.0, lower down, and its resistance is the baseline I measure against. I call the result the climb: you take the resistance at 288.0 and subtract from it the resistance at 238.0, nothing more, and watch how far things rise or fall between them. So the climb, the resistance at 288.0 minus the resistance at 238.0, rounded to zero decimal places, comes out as -25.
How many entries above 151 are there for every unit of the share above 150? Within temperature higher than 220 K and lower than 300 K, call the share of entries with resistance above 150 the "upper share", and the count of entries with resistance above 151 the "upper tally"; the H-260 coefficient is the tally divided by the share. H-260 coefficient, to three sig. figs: 14.5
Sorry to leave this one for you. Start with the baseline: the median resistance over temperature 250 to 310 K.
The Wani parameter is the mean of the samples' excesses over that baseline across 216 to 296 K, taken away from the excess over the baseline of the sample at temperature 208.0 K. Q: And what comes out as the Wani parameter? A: 14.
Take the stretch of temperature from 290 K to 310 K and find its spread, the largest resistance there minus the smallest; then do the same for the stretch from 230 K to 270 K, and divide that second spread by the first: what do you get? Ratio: 11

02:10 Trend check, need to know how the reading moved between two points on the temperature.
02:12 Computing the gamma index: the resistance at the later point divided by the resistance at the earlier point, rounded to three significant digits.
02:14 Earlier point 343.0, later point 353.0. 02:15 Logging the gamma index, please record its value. 1.16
